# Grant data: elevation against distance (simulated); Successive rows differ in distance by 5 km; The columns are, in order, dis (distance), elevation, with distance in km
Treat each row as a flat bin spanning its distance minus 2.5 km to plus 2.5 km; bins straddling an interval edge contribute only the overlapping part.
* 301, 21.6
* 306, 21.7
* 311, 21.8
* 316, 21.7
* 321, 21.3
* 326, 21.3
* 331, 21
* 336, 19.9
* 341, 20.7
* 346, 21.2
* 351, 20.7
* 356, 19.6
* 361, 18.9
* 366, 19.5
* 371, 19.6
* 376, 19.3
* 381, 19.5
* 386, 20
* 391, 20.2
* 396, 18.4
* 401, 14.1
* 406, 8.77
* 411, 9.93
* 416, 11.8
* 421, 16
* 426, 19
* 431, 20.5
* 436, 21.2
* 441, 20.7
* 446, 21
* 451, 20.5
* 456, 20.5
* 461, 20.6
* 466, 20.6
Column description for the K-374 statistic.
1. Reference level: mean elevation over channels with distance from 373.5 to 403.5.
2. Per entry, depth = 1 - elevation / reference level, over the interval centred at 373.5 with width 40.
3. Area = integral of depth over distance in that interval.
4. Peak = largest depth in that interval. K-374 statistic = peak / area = 0.01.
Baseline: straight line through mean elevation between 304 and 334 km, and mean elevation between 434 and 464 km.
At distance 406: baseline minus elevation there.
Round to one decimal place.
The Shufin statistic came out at 12.2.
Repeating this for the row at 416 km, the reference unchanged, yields 9.1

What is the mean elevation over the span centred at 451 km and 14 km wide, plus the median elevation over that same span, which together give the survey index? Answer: 41.2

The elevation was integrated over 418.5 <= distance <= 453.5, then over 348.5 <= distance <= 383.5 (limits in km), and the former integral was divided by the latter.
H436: 1.01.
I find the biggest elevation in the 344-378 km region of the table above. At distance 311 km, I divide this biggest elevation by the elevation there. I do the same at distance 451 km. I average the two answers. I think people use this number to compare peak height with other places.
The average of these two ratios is 1.0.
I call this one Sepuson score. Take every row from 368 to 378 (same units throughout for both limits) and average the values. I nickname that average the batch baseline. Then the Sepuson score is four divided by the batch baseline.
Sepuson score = 0.206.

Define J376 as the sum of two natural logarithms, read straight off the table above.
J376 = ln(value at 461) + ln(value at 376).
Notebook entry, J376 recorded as 5.99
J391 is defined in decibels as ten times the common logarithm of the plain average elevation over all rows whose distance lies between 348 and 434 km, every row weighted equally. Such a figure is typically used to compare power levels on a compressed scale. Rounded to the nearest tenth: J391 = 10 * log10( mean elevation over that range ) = 12.4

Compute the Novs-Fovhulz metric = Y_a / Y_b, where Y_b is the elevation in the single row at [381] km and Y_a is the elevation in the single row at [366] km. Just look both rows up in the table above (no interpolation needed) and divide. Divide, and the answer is 1.00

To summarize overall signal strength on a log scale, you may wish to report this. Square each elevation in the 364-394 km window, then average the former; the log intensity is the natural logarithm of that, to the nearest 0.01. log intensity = 5.96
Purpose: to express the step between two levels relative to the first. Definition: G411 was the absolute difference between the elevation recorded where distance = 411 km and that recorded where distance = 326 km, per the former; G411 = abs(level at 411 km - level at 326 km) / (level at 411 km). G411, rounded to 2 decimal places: 1.15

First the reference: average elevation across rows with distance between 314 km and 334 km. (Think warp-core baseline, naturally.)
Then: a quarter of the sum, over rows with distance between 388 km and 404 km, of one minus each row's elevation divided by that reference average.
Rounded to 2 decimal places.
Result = 0.13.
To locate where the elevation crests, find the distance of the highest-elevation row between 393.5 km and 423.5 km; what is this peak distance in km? 396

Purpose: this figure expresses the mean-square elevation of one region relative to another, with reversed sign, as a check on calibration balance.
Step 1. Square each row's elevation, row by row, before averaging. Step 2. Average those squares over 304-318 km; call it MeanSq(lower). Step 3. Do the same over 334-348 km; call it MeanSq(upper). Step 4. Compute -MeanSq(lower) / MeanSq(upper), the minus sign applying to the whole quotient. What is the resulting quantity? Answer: -1.11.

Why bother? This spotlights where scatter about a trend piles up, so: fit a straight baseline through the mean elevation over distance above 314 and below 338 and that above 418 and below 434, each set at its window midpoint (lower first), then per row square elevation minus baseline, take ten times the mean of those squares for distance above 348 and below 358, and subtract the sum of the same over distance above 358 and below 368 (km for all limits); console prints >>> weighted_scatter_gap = 1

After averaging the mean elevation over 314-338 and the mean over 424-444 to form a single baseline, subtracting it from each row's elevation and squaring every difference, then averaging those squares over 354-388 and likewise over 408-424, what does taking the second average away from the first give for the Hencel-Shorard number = -71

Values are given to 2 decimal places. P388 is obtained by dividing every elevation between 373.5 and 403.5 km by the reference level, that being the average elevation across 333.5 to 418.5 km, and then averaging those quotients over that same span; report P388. 1.05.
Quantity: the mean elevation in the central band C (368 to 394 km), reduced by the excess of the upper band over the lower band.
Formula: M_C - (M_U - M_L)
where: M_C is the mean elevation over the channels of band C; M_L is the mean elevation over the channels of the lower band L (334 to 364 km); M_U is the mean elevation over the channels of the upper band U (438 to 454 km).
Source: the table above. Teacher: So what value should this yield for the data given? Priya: 19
